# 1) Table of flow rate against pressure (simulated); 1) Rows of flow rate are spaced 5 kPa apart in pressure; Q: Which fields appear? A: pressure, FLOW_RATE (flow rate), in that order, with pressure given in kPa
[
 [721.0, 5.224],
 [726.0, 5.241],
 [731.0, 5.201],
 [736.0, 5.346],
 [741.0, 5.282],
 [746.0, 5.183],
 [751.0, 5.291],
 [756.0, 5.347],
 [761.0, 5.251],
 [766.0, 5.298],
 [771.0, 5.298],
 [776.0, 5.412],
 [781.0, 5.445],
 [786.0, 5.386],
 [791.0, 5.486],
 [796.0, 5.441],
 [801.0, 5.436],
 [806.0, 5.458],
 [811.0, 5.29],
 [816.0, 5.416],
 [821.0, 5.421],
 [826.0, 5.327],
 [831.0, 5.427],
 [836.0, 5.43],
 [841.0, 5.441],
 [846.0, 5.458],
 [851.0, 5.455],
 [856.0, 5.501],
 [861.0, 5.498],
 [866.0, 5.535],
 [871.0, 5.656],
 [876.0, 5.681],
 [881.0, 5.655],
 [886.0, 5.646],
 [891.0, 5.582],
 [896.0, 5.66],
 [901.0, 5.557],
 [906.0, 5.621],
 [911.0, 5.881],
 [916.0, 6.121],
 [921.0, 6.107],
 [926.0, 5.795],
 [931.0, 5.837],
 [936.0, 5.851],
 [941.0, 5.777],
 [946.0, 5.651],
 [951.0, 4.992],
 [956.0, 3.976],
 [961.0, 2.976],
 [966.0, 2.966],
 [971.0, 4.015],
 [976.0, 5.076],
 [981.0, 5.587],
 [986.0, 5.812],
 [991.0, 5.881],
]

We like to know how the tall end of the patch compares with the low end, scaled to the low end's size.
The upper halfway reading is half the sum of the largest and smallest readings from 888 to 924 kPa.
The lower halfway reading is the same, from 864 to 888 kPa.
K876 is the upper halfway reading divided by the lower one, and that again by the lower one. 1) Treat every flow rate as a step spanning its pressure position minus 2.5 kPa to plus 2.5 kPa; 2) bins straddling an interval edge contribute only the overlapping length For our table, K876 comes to 0.1857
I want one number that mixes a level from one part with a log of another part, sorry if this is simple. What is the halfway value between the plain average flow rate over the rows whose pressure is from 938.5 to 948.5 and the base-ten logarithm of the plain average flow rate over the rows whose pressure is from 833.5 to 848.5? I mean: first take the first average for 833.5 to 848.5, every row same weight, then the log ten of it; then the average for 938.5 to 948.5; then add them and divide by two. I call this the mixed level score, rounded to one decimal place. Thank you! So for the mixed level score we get 3.2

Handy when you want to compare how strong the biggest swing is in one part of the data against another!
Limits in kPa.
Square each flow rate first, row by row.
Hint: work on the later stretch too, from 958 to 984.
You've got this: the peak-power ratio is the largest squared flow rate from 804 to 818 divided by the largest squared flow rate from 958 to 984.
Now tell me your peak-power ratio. 0.954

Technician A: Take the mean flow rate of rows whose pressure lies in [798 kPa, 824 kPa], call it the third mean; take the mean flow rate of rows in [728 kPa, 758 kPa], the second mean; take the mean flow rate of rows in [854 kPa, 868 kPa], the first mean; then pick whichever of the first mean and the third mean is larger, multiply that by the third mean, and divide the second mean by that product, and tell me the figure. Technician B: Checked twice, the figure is 0.177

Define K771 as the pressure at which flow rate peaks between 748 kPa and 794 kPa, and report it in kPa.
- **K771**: 791.0 kPa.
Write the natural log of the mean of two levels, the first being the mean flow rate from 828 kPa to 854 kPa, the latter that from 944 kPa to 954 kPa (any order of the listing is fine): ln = 1.68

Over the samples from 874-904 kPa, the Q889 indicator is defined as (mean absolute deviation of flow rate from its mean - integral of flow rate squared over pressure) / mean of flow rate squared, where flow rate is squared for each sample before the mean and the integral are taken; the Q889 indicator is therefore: -30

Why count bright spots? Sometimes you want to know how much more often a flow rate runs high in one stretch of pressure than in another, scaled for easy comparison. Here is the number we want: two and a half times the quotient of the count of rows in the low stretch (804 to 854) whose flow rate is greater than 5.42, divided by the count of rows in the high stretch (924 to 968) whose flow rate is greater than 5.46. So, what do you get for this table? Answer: 3.5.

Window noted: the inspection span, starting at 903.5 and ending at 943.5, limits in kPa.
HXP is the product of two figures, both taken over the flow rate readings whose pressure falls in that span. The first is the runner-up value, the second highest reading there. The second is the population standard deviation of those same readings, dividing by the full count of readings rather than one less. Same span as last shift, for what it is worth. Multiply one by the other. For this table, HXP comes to 1.0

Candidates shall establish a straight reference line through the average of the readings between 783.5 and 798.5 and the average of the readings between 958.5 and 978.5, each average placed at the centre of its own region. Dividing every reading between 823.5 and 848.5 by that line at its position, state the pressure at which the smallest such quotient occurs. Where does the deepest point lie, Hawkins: 826.0 kPa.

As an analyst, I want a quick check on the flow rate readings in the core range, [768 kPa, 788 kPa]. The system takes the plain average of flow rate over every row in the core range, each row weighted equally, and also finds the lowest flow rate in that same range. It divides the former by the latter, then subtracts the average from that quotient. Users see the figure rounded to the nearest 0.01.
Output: -4.37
